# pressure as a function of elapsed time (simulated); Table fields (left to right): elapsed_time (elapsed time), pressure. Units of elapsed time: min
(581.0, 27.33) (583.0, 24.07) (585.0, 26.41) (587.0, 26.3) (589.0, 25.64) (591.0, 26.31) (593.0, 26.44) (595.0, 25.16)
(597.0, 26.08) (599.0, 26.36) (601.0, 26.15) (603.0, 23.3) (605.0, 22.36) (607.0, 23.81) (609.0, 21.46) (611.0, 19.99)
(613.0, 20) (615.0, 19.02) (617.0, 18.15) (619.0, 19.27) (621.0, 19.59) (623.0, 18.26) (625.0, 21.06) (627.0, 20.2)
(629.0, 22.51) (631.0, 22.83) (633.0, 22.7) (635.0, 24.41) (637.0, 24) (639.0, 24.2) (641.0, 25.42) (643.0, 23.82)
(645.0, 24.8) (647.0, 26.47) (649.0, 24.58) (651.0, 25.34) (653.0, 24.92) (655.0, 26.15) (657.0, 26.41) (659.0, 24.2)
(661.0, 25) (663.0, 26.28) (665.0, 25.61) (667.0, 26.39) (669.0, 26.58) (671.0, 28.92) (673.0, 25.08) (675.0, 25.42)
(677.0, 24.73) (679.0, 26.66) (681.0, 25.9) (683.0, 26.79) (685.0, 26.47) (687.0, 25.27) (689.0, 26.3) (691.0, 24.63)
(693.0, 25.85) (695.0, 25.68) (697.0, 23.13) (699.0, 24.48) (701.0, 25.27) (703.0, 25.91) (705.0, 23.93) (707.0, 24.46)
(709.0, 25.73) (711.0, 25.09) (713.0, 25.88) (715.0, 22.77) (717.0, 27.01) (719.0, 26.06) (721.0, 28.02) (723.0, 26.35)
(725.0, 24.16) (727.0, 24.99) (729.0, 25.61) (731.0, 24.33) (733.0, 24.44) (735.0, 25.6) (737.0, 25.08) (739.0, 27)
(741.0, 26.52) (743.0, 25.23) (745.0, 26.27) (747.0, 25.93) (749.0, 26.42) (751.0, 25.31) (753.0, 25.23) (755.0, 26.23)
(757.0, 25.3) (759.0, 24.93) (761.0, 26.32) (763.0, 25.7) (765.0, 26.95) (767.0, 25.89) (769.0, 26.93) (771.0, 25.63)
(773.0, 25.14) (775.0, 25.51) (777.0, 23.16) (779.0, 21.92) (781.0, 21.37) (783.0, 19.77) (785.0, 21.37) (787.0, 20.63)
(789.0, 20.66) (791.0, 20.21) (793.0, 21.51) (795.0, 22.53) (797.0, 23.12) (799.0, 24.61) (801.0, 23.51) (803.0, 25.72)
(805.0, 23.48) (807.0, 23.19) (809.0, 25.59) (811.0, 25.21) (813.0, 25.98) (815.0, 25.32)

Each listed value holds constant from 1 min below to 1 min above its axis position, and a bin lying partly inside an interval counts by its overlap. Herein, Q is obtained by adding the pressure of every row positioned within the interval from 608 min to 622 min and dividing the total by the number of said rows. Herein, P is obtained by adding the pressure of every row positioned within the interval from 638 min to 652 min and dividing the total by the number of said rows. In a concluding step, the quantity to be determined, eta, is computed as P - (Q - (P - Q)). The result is 11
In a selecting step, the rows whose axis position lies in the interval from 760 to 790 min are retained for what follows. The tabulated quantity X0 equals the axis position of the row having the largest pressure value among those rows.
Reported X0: 765.0 min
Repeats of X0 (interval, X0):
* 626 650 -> 647.0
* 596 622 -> 599.0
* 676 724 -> 721.0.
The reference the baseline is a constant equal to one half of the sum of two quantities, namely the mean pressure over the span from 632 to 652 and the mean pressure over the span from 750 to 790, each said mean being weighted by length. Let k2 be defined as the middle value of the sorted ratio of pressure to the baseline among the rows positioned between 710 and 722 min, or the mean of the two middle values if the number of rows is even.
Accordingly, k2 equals 1.06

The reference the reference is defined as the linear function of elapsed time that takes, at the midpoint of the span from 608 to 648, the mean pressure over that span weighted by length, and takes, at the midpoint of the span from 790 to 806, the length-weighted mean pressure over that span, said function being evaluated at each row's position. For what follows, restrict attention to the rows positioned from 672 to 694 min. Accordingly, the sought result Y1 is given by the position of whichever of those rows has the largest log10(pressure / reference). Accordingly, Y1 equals 683.0 min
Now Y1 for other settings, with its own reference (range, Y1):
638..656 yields 647.0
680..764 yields 721.0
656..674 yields 671.0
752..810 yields 765.0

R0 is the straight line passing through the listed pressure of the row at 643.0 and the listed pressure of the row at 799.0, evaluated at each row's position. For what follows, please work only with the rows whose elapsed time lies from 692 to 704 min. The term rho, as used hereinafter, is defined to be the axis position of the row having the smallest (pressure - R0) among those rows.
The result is 697.0 min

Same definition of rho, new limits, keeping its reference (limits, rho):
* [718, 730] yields 725.0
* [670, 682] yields 677.0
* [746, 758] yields 753.0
